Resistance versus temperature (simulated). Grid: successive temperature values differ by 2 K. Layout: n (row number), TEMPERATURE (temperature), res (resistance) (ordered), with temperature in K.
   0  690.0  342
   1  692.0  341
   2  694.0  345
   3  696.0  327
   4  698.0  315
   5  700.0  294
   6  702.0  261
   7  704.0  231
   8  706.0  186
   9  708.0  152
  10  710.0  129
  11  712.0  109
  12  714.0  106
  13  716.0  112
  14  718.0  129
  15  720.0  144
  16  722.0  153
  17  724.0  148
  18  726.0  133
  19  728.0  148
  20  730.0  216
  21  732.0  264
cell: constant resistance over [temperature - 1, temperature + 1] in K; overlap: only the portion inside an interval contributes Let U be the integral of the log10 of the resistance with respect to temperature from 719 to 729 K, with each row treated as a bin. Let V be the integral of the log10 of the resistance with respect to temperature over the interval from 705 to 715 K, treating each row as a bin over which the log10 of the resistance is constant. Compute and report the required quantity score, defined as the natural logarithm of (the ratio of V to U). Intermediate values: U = 21.6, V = 21.2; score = -0.02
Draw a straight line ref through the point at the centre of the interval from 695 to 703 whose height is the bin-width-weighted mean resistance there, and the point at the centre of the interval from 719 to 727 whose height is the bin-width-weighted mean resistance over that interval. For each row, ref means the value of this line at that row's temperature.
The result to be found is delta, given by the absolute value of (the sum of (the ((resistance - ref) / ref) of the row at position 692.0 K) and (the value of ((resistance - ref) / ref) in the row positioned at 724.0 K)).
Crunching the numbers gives 0.06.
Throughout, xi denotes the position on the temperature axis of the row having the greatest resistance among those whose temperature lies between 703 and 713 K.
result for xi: 704.0 K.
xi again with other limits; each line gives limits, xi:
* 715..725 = 722.0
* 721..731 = 730.0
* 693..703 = 694.0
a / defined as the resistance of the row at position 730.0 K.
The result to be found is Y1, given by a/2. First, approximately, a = 216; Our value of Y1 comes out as 108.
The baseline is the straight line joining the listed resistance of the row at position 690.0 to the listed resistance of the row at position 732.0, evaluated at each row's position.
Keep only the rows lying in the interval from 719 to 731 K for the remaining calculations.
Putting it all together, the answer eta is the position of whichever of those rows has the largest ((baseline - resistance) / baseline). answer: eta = 726.0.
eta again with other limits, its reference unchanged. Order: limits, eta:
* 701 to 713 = 712.0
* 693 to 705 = 704.0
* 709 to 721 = 714.0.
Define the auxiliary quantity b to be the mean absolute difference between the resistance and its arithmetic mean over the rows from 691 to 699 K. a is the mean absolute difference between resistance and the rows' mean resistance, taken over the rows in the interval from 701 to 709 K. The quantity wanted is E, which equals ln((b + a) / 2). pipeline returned 3.21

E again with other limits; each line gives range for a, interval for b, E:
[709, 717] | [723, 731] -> 2.86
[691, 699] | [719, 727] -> 2.14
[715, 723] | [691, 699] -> 2.53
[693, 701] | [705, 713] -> 3.01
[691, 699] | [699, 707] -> 3.12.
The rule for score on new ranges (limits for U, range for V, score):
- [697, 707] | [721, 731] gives -0.09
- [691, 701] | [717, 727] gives -0.16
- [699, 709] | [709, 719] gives -0.12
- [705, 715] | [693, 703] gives 0.16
